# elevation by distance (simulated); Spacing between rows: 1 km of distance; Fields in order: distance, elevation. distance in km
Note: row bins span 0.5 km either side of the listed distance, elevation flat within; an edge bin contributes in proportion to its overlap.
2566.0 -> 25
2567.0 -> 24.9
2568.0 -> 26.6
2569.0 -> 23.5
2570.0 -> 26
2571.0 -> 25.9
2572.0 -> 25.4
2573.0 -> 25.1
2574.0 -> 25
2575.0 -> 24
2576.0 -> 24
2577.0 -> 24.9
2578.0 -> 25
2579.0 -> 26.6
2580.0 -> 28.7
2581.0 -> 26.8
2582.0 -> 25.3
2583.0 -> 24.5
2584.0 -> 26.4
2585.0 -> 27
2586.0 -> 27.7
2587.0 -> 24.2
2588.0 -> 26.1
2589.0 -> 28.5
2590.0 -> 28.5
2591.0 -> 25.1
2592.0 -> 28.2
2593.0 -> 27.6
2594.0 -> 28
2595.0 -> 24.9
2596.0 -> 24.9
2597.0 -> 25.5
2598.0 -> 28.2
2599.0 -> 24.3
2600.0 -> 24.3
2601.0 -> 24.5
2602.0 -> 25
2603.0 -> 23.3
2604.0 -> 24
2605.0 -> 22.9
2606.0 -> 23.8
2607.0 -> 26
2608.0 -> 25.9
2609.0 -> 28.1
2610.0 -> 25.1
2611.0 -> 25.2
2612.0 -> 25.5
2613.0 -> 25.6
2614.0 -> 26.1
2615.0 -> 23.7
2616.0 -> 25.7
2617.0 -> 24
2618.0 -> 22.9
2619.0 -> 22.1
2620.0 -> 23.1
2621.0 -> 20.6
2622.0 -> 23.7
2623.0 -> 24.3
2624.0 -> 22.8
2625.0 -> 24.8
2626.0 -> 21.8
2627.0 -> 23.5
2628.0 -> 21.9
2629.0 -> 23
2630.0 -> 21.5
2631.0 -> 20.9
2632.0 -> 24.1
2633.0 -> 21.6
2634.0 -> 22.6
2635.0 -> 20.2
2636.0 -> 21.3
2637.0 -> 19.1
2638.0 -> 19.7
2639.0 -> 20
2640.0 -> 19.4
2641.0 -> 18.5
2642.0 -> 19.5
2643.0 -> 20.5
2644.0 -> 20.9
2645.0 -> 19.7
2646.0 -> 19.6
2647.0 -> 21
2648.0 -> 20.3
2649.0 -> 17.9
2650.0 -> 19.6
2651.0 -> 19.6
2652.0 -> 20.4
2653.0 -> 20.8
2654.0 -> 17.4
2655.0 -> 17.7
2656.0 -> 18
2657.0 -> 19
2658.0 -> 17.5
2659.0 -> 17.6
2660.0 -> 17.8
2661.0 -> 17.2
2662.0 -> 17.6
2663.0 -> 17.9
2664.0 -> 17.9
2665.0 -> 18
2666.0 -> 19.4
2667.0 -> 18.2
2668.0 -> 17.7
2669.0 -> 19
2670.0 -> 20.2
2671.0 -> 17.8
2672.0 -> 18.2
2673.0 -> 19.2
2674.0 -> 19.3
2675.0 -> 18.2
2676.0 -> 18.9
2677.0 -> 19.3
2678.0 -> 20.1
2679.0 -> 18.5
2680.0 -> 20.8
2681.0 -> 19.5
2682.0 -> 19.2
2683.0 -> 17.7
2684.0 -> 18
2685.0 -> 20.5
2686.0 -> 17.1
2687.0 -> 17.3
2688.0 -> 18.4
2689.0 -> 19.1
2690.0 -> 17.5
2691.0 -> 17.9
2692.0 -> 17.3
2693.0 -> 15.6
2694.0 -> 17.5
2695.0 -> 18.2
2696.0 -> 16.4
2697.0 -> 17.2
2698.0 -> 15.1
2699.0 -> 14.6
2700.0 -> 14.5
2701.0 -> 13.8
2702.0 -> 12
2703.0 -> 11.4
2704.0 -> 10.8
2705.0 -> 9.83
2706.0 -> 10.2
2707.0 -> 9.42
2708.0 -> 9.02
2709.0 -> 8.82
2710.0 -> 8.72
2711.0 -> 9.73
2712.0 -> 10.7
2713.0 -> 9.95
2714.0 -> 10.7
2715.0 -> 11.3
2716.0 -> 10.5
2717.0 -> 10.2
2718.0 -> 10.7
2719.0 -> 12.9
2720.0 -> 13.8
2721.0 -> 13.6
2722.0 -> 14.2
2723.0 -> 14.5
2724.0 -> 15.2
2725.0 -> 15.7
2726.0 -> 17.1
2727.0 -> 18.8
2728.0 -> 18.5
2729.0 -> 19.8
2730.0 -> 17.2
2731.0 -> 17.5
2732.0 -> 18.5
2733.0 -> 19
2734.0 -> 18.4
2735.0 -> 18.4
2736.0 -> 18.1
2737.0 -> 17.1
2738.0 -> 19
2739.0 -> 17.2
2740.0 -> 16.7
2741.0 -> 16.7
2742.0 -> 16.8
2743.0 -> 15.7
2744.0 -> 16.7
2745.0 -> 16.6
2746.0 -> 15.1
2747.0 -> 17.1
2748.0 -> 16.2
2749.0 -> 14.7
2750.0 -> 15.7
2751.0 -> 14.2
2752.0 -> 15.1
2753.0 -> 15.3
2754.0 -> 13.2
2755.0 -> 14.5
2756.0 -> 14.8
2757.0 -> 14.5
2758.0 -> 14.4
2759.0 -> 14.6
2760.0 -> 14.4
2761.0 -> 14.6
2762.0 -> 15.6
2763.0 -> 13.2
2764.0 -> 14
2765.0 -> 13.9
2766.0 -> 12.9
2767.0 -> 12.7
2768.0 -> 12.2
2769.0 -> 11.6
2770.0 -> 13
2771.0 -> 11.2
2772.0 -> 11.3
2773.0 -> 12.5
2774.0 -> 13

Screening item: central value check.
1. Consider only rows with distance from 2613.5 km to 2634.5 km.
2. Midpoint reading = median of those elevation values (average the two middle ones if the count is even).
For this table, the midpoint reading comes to 23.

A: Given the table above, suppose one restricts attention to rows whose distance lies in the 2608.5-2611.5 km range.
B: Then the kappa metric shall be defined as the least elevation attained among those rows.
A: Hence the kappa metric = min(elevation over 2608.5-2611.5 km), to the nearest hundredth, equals 25.10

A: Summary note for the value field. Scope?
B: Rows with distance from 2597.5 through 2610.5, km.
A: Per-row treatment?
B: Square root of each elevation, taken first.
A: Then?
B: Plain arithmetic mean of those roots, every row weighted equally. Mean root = 5.0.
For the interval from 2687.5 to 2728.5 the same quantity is 3.7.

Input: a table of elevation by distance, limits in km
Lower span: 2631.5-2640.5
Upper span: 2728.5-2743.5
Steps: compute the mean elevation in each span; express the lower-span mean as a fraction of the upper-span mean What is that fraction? 1.2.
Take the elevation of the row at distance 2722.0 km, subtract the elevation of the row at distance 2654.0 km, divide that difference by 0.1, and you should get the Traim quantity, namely -32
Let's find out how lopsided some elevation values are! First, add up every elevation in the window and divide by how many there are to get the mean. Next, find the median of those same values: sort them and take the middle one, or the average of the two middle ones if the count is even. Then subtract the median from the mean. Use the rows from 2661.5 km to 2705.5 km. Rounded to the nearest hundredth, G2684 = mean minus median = -0.57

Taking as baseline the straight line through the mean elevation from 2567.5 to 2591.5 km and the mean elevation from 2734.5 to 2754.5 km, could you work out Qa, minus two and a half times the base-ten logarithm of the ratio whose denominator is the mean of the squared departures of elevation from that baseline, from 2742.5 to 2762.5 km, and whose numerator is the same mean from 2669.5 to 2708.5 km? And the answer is -3.0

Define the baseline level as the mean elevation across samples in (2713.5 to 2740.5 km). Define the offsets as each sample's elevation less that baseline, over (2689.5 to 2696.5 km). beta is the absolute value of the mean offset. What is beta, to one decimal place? 1.5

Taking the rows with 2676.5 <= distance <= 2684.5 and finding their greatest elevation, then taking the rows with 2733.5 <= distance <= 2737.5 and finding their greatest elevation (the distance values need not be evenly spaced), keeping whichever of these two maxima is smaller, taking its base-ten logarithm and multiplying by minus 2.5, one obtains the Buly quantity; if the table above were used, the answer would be -3.16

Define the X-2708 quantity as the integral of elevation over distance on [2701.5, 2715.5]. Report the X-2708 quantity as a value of 143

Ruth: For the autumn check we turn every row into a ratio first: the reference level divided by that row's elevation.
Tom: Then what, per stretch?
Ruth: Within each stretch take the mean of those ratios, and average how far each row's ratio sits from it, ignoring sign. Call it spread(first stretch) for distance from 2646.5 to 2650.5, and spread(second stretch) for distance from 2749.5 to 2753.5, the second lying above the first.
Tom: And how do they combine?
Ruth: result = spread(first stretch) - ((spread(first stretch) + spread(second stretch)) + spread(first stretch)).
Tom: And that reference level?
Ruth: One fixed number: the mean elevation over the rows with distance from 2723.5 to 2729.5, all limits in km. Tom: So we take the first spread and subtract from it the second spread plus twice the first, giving -0.079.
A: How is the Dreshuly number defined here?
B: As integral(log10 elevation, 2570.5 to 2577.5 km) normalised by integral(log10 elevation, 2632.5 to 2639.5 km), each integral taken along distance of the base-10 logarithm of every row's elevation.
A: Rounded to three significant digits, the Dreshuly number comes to 1.06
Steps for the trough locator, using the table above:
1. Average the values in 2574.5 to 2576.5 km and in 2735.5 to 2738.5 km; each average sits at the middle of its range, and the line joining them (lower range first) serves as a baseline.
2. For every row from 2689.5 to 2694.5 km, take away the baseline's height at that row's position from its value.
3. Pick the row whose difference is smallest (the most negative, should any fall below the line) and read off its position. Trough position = 2693.0 km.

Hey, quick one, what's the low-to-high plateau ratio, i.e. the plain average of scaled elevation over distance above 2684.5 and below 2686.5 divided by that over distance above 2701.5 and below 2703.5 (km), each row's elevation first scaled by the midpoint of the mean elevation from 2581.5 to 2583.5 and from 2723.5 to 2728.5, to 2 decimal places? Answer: 1.61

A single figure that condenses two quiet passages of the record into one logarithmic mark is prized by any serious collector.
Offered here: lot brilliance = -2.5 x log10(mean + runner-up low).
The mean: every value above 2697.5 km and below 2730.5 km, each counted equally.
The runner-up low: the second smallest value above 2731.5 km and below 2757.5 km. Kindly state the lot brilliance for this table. -3.58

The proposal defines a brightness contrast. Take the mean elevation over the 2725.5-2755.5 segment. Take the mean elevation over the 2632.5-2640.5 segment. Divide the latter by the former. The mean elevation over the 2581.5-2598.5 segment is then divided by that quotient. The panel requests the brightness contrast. 21.8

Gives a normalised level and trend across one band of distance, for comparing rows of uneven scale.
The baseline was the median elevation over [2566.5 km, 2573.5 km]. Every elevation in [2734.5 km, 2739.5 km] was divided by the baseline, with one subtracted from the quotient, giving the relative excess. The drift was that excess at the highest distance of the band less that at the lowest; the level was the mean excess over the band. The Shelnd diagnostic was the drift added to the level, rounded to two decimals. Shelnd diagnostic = -0.34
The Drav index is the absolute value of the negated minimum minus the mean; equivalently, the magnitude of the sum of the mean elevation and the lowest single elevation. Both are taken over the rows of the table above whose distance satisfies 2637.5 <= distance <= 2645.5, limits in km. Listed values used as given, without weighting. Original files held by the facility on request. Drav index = 38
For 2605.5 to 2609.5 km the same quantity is 50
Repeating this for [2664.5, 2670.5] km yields 36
